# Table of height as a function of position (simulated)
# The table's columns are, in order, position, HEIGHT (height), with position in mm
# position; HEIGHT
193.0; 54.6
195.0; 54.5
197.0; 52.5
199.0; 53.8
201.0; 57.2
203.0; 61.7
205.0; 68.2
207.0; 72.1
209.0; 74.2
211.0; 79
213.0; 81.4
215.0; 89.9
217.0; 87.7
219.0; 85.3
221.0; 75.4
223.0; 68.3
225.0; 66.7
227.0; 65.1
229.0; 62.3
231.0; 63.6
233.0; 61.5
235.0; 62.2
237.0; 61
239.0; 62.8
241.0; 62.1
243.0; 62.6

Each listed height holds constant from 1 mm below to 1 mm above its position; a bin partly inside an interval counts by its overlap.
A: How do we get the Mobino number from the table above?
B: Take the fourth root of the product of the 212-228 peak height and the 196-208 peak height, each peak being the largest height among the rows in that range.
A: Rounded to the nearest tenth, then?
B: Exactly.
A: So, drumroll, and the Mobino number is 9.0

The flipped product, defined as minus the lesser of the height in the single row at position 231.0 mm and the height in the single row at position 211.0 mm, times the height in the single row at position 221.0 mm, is -4795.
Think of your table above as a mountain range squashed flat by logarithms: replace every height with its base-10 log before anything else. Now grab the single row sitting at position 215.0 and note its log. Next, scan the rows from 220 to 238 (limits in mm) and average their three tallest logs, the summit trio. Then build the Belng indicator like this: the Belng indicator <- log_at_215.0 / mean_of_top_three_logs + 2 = 3.06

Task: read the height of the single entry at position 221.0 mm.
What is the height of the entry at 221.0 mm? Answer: 75.4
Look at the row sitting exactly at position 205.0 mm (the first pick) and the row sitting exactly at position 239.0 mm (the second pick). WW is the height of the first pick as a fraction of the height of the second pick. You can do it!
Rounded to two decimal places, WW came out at 1.09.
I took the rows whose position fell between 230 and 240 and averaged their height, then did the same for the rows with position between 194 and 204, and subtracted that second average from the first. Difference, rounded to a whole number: 6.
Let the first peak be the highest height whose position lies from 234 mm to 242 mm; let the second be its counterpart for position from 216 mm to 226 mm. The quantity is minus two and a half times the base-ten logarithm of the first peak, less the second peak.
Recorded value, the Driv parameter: -92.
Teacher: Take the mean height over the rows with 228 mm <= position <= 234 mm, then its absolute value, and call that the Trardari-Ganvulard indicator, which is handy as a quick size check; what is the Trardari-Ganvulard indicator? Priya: 62.5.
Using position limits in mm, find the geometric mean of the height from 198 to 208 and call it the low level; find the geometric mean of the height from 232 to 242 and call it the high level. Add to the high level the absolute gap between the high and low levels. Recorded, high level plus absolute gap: 62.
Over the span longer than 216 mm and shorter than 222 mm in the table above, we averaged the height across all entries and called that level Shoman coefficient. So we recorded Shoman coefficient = 82.8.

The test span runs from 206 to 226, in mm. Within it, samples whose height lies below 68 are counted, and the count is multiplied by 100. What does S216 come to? 100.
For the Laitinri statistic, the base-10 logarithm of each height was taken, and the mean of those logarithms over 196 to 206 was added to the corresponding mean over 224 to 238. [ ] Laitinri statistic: 3.57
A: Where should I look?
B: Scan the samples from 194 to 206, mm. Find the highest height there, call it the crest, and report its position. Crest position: 205.0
